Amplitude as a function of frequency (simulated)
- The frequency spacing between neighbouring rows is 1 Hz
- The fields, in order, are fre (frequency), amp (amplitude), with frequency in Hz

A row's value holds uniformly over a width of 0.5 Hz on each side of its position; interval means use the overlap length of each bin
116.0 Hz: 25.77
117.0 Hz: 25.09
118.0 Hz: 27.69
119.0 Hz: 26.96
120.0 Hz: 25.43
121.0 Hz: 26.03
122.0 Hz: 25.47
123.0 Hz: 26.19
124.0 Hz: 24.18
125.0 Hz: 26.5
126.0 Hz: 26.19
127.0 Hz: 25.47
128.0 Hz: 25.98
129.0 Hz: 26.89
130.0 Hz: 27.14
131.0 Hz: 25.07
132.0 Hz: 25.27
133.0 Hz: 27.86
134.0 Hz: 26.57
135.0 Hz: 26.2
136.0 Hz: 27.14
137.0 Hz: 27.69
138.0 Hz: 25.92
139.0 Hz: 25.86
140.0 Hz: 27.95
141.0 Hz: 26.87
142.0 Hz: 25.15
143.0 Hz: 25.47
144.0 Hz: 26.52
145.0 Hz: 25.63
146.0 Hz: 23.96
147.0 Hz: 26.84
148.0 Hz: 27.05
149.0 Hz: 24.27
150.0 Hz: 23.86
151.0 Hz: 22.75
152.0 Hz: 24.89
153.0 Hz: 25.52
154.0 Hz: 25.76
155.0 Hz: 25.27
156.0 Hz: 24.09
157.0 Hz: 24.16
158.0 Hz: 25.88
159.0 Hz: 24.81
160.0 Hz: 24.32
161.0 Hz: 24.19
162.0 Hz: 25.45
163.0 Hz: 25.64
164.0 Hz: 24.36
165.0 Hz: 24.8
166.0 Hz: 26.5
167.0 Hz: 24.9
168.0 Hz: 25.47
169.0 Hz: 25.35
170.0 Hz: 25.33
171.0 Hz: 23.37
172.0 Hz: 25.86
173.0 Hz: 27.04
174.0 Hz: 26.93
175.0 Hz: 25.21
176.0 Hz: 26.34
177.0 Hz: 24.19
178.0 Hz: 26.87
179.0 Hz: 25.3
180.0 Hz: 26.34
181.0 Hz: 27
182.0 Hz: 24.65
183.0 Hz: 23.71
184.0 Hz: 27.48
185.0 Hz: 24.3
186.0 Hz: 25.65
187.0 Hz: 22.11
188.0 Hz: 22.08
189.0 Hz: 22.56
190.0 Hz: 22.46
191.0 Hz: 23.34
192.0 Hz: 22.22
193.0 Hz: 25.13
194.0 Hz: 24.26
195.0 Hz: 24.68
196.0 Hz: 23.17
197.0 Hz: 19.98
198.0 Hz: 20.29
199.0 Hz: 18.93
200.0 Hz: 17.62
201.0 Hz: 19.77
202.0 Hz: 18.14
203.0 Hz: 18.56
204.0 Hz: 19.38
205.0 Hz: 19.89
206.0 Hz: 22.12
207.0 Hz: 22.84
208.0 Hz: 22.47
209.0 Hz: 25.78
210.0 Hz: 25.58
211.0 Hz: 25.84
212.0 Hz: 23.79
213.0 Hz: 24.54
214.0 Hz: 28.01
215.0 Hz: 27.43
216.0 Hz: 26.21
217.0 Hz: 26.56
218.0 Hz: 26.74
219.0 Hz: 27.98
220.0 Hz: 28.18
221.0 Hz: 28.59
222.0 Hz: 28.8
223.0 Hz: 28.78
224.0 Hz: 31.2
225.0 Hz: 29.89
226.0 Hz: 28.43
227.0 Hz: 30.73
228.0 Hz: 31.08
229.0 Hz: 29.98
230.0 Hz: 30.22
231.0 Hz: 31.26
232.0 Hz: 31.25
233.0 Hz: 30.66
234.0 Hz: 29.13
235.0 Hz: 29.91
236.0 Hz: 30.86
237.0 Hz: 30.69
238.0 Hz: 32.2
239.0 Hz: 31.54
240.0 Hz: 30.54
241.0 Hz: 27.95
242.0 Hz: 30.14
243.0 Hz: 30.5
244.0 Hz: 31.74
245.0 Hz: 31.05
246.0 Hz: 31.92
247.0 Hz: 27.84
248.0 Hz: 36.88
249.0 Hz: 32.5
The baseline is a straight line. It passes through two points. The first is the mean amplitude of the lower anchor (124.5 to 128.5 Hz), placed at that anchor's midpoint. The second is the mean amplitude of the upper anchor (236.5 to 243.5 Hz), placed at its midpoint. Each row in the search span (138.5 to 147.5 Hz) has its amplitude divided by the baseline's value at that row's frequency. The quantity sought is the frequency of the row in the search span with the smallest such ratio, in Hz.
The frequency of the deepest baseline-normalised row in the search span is 146.0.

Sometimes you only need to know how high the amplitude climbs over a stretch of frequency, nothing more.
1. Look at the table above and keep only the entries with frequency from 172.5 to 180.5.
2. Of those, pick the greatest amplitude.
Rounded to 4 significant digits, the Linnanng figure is 27.04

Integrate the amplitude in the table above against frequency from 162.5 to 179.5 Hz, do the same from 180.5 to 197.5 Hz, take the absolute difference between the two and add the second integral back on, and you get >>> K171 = 433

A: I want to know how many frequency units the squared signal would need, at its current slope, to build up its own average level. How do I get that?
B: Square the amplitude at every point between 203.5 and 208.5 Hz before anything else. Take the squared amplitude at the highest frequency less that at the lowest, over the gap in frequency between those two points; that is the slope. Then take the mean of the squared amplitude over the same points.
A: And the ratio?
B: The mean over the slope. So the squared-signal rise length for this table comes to 14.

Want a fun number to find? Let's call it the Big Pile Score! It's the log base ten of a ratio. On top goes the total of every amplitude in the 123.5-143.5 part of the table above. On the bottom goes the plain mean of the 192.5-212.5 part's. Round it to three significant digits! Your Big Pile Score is 1.38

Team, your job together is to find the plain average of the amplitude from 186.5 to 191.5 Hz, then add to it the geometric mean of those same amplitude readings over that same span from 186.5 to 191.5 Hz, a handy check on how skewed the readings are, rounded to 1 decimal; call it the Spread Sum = 45.0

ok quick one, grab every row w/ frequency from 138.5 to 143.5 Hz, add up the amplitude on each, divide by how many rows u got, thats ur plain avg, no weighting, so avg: 26.3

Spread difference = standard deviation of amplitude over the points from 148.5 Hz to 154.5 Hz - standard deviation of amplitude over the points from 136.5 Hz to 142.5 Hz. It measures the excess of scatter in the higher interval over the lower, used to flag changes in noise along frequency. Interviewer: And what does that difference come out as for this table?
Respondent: 0.0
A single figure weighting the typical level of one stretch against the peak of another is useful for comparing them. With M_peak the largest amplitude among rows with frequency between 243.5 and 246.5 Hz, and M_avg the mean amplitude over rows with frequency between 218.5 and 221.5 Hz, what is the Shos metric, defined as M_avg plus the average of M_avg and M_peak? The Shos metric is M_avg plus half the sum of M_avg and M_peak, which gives 58.3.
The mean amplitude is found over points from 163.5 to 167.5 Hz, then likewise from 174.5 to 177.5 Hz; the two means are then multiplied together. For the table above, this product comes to 635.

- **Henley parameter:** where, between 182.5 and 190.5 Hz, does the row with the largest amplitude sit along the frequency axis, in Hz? 184.0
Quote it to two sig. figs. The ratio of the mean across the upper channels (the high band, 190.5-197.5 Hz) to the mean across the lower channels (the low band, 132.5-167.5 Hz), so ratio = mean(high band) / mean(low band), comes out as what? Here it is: 0.91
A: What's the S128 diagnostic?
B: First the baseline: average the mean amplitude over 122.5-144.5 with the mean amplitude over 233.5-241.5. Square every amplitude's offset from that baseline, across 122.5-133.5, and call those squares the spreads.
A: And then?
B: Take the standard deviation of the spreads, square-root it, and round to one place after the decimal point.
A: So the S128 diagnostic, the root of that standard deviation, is 2.2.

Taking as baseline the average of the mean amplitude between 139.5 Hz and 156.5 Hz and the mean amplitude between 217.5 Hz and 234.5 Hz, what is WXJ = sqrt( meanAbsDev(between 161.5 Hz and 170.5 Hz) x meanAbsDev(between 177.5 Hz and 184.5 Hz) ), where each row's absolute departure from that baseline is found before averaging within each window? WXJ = 1.9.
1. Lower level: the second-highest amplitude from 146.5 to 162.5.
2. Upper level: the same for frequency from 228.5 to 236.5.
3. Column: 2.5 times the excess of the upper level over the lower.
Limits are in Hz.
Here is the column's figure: 11.0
